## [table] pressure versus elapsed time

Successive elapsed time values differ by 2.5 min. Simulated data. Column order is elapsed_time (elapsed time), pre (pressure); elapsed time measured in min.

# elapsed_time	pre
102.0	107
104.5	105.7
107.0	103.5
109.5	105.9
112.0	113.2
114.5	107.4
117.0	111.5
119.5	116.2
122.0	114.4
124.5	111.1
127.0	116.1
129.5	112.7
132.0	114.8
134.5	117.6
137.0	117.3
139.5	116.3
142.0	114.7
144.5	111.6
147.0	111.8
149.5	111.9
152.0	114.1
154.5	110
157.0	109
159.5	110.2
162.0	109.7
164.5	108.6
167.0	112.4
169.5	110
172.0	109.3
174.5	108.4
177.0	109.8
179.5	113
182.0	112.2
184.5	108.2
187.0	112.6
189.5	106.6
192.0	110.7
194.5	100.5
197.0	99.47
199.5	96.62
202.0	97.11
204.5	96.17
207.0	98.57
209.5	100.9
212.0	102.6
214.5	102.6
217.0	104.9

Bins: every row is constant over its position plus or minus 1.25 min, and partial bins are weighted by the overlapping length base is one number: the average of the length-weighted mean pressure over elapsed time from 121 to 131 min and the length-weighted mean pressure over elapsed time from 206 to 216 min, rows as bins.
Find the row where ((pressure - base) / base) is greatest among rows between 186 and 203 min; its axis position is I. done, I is 187.0 min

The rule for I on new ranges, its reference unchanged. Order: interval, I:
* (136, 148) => 137.0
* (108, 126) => 119.5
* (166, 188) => 179.5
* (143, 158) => 152.0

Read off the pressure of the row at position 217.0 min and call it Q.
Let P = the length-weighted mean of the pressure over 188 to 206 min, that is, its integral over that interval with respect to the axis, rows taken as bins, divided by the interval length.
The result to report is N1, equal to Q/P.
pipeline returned 1.04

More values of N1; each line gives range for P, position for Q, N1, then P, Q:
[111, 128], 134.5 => 1.04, 113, 117.6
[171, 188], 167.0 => 1.02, 110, 112.4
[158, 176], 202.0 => 0.88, 110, 97.11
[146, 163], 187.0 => 1.01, 111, 112.6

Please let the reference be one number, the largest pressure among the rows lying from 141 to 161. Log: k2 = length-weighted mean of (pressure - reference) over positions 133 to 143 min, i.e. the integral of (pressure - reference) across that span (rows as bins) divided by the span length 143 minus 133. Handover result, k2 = 1.8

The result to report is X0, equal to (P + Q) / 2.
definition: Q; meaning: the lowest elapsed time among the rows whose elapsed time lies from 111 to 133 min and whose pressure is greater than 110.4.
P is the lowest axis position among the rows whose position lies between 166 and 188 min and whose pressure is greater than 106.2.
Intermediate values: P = 167.0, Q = 112.0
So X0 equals 139.5 min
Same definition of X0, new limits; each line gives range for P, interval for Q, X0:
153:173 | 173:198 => 167.0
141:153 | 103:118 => 127.0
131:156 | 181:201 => 157.0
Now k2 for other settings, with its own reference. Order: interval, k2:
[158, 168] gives -4.6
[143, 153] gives -2.3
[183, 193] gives -5.1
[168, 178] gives -5.3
